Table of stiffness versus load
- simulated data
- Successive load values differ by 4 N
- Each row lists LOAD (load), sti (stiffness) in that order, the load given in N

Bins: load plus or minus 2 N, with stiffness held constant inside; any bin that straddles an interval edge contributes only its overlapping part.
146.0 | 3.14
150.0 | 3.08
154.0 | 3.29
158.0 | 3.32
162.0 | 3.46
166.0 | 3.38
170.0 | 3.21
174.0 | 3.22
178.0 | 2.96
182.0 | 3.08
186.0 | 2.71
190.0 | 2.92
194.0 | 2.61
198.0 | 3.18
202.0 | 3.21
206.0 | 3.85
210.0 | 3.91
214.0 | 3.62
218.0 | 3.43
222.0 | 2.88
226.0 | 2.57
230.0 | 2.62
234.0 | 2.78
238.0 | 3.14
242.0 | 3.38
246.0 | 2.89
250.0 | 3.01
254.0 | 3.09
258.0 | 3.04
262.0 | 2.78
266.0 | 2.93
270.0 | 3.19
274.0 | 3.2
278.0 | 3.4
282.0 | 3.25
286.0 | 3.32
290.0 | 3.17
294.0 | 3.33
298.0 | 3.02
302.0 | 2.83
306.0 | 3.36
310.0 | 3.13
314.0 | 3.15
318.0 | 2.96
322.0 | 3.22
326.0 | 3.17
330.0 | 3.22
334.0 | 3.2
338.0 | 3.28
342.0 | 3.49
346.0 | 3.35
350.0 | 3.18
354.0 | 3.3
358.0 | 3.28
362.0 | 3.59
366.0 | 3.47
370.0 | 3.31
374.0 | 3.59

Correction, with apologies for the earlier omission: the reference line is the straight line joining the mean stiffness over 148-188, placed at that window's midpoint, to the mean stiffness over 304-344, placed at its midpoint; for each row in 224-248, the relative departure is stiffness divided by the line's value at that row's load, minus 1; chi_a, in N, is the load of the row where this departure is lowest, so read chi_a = 226.0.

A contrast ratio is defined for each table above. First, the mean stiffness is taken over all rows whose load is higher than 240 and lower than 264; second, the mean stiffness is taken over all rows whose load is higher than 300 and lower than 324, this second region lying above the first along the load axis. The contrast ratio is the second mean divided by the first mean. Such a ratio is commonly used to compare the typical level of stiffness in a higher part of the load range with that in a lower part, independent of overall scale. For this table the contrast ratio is 1.03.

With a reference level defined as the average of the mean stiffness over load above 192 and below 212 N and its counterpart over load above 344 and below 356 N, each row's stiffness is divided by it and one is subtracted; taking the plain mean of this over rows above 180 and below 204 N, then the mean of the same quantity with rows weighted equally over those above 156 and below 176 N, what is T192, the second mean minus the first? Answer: 0.11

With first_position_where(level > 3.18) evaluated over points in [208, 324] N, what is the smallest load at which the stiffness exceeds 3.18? 210.0 N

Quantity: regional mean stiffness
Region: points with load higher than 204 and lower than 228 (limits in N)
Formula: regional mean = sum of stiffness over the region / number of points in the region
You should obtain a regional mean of 3.38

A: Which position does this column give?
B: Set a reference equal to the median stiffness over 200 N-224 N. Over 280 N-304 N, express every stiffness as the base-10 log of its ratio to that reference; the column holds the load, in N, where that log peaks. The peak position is 294.0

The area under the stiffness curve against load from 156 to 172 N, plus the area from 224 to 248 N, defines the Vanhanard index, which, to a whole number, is 123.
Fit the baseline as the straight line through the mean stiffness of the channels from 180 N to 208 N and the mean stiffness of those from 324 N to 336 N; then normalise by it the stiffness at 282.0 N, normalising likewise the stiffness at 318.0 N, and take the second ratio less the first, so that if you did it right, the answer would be -0.10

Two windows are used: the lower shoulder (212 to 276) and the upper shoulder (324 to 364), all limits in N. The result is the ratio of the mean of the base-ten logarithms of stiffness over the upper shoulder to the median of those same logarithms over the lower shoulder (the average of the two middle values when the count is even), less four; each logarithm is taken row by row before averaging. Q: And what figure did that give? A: -2.92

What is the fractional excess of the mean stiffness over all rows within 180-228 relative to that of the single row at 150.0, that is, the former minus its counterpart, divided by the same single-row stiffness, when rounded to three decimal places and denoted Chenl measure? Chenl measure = 0.027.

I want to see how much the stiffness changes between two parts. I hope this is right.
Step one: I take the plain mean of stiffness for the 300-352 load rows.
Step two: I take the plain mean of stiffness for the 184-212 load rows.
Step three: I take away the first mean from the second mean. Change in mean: 0.00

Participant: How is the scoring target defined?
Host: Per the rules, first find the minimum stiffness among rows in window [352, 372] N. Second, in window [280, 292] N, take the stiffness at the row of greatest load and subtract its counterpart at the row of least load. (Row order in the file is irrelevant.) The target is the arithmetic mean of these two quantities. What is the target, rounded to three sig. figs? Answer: 1.60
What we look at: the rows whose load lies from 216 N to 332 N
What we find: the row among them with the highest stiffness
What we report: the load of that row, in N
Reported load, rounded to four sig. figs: 218.0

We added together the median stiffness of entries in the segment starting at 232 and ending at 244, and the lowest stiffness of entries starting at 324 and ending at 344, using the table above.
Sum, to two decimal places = 6.31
